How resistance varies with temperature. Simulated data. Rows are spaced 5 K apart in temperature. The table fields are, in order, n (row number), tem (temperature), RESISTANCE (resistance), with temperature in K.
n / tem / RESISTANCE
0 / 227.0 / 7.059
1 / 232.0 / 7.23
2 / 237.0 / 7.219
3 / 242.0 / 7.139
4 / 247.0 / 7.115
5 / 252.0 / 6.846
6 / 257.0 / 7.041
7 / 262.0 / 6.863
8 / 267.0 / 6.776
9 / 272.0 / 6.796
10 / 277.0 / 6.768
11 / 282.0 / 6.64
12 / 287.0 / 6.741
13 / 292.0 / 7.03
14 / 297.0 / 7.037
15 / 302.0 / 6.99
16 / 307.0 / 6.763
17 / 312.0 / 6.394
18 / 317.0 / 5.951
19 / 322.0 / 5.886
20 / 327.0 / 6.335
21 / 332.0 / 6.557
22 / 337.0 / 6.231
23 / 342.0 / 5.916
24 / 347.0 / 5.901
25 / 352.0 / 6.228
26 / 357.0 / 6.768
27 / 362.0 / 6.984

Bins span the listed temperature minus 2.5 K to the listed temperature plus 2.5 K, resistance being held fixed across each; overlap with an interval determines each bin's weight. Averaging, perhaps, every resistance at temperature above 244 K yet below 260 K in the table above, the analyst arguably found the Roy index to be 7.0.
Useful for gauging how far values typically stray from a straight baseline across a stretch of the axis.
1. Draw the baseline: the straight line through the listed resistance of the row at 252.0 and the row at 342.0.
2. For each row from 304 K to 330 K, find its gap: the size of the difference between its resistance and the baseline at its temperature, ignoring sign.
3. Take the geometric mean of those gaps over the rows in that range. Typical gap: 0.26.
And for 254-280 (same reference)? 0.15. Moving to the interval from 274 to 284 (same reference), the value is 0.14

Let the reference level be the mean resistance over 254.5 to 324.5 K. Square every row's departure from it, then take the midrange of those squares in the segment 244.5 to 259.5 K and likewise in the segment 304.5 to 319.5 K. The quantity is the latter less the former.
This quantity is 0.17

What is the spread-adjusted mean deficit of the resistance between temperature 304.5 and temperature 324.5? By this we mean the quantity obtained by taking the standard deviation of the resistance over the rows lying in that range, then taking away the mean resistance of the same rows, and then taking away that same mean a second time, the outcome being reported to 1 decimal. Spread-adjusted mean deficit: -12.1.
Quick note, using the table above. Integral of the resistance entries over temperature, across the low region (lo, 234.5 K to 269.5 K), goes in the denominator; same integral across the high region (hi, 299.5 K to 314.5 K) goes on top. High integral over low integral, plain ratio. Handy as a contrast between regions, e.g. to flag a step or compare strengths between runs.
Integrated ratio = 0.41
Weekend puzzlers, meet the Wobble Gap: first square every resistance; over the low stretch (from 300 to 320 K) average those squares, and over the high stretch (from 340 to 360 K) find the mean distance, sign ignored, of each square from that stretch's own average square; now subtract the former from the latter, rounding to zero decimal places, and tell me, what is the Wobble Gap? -39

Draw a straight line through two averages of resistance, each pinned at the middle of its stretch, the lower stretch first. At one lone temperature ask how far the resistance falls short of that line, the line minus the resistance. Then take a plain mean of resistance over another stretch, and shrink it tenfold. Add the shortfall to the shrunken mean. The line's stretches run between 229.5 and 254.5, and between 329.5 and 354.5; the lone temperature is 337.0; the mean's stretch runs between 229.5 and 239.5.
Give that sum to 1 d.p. 0.7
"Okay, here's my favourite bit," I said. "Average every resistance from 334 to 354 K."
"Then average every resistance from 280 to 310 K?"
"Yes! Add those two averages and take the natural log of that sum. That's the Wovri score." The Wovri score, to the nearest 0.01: 2.56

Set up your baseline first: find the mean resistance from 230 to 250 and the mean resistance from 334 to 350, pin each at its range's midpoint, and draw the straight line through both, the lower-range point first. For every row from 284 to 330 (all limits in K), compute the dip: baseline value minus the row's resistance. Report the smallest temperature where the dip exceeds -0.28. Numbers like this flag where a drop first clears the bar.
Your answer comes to 287.0 K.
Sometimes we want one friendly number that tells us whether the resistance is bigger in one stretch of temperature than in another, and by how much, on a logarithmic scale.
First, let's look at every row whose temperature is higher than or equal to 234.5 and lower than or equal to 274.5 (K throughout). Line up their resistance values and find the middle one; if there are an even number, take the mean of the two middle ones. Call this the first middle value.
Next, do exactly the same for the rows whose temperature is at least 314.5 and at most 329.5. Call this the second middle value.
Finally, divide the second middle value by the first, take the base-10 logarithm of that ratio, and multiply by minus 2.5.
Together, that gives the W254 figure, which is 0.169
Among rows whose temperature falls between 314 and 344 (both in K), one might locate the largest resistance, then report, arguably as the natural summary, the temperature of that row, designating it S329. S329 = 332.0 K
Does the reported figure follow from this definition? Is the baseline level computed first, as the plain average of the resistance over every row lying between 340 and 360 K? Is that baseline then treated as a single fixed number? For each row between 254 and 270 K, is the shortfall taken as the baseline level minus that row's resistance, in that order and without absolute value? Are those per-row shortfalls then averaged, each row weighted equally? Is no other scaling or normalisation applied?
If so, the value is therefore -0.7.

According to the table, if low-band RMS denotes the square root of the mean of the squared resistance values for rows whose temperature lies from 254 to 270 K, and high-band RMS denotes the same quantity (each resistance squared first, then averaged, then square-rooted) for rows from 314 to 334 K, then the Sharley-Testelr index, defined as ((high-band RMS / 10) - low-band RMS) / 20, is -0.314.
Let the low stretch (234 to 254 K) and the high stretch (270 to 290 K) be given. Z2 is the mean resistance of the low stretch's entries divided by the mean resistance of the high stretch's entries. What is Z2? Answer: 1.05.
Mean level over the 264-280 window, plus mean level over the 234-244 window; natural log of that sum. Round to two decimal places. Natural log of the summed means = 2.64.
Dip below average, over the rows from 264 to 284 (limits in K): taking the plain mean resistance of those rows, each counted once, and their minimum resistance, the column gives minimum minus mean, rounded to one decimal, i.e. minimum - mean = -0.1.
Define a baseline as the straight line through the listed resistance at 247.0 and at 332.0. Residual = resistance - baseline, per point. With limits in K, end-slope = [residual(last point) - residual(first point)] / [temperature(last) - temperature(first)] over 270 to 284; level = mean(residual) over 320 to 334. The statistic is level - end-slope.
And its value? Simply -0.32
